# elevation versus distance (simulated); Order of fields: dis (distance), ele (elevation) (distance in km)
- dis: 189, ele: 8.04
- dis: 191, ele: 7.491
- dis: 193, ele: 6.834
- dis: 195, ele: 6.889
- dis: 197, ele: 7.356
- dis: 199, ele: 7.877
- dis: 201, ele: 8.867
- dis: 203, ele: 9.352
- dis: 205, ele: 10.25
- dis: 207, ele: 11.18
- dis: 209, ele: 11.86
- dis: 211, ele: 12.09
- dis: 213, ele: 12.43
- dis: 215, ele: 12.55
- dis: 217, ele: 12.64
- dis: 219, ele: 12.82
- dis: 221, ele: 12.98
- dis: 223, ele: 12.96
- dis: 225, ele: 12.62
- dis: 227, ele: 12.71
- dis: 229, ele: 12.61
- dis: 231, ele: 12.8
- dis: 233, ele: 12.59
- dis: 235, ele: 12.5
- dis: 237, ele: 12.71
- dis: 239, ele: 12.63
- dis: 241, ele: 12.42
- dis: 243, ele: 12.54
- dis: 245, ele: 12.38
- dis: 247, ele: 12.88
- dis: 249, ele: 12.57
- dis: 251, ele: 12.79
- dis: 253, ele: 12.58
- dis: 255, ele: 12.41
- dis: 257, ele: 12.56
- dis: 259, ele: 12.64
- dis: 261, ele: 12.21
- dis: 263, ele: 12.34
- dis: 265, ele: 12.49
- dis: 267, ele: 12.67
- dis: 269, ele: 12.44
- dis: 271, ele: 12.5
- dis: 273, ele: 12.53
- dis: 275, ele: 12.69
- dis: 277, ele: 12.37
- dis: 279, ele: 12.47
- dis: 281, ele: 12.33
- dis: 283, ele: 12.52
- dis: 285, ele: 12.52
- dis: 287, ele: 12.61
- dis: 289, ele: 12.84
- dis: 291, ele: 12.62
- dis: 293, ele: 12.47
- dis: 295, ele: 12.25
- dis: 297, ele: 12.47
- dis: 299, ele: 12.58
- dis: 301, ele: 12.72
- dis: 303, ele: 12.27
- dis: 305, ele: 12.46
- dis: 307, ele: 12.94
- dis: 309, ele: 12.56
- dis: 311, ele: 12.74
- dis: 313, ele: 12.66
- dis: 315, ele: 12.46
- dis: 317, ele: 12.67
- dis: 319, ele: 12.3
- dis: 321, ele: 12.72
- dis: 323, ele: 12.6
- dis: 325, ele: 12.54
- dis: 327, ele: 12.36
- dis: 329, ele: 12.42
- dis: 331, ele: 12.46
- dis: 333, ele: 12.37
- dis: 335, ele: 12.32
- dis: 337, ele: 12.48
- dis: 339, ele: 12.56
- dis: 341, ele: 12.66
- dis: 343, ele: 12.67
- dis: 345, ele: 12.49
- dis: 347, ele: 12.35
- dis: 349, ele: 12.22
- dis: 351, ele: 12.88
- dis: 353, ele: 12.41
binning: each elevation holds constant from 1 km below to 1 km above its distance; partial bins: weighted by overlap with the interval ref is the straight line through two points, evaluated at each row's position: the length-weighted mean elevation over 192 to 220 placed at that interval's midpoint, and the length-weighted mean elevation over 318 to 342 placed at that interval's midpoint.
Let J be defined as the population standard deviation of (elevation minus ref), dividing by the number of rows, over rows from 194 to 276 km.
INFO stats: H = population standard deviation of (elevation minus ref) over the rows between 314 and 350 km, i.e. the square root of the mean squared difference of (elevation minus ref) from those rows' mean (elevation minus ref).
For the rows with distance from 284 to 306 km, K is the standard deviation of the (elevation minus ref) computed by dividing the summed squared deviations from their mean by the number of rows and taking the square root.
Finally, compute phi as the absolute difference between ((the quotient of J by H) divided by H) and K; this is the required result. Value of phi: 19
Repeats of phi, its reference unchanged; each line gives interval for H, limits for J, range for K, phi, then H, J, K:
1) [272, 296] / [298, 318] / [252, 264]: 4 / 0.20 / 0.19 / 0.19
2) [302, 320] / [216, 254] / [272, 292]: 6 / 0.23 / 0.31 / 0.14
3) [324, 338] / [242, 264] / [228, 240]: 19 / 0.12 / 0.26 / 0.12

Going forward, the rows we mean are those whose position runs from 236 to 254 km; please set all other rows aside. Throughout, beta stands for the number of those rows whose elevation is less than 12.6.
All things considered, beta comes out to 5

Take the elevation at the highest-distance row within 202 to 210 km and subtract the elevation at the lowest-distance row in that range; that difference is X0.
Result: 2.5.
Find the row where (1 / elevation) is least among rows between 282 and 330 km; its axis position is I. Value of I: 307 km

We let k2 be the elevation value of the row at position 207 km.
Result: 11.18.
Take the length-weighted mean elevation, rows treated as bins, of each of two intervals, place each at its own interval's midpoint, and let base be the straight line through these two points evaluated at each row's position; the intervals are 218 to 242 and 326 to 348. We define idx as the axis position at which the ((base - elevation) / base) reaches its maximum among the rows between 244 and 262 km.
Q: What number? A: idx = 261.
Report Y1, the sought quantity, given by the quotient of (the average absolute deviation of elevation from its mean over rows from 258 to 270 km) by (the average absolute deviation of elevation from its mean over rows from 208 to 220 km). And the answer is 0.5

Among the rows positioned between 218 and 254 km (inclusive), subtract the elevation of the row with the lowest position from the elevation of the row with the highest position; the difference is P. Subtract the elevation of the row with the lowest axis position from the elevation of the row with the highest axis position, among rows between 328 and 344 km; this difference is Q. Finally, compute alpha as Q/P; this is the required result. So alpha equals -1.0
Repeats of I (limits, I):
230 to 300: 247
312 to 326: 321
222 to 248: 223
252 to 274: 267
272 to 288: 275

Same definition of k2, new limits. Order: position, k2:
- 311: 12.74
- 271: 12.5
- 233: 12.59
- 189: 8.04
